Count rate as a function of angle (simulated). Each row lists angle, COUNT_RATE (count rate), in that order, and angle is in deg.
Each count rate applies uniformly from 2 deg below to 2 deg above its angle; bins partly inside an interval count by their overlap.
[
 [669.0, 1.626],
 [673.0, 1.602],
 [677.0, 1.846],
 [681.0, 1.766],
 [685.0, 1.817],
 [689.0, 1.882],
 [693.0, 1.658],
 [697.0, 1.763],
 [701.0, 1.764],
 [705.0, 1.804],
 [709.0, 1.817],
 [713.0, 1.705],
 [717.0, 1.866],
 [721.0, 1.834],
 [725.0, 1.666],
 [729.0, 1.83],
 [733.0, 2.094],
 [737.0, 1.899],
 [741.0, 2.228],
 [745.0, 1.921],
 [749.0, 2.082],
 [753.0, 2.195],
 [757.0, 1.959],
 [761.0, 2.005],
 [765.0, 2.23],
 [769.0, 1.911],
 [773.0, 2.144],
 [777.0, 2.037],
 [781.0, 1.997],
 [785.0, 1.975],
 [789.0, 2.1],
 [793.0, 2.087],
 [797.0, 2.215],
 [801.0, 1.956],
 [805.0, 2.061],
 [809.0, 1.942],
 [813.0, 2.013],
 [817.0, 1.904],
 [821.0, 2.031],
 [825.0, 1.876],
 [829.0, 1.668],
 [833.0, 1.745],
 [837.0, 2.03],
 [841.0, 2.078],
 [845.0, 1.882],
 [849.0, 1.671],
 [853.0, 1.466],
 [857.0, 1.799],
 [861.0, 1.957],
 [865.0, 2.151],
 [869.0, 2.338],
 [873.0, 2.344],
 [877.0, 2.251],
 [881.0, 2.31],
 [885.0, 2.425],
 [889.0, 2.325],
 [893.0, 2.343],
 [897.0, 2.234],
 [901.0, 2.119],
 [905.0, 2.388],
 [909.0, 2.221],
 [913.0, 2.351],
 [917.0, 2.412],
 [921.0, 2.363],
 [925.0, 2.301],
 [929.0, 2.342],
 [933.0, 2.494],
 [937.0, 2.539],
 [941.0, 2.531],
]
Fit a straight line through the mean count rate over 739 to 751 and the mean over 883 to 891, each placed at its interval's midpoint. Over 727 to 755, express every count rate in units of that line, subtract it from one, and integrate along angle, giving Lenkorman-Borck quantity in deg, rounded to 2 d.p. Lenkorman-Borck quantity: 0.45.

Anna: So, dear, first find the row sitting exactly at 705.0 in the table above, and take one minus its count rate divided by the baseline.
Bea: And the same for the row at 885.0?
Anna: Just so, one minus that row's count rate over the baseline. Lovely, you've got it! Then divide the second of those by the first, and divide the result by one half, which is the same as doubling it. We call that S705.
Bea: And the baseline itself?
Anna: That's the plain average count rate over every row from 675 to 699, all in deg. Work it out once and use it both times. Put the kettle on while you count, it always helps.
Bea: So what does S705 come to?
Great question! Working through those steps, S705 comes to 83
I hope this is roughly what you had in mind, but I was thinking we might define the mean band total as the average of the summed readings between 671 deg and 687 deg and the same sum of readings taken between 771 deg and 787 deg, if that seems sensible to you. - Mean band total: 7.59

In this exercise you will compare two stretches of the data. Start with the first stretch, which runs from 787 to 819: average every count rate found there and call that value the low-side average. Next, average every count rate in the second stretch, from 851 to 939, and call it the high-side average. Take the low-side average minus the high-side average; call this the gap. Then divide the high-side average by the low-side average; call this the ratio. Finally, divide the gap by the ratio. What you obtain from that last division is -0.19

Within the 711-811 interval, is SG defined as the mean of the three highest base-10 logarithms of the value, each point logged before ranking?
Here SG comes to 0.35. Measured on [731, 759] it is 0.34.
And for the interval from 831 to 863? 0.31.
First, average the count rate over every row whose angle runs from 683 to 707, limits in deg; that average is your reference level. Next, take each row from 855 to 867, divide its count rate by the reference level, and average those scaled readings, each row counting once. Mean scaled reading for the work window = 1.11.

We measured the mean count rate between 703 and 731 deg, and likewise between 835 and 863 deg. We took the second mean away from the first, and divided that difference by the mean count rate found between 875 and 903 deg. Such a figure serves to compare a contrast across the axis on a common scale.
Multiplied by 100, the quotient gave -2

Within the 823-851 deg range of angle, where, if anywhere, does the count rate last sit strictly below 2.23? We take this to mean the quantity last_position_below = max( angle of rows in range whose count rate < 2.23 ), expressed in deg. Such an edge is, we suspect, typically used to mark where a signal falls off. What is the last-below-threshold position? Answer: 849.0 deg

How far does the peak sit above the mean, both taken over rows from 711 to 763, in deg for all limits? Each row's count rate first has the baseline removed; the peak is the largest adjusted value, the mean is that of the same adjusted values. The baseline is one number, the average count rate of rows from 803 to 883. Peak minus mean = 0.28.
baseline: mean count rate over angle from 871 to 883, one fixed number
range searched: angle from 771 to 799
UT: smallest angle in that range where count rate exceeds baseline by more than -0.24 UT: 773.0 deg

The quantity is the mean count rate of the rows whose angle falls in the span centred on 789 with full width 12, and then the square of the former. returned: 4.2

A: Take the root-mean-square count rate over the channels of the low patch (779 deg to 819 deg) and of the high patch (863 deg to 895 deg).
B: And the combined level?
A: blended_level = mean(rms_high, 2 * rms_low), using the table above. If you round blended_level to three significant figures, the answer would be 3.18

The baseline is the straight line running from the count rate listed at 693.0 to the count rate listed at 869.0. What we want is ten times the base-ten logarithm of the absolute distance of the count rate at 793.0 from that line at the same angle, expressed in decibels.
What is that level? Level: -14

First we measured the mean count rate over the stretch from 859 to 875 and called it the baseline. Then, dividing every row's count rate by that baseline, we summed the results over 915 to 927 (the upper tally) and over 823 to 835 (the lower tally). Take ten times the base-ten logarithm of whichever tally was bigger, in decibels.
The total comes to 5.1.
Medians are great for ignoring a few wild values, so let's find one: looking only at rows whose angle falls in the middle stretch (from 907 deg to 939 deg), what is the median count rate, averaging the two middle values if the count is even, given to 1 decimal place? 2.4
